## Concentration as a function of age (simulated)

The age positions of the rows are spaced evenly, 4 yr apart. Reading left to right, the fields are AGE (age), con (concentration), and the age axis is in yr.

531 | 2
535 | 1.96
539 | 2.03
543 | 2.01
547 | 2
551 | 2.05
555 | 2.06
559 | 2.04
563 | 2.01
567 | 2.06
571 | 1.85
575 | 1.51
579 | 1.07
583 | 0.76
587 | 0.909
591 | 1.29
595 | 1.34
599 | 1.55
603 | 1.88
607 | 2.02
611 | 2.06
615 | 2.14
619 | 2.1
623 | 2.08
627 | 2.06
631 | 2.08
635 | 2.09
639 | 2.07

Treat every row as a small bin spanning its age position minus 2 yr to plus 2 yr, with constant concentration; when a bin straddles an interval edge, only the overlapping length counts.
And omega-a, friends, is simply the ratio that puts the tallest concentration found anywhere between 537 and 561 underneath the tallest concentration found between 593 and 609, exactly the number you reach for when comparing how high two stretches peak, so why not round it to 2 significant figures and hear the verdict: 0.98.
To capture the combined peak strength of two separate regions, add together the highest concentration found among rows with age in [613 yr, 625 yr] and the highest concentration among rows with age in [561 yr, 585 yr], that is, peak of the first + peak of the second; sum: 4.20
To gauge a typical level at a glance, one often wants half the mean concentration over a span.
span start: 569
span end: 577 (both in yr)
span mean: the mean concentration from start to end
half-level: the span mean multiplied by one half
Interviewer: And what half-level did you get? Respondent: 0.84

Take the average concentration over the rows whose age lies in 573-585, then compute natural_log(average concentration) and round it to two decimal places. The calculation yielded 0.11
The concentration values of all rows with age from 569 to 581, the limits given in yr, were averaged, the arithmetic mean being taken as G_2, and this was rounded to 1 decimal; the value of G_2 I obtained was 1.5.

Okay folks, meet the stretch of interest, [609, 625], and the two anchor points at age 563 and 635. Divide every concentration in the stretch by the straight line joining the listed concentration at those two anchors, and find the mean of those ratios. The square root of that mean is 1.01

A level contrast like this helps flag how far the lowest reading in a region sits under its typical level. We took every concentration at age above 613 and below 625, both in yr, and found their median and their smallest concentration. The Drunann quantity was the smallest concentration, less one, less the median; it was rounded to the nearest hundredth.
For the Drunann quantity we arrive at -1.02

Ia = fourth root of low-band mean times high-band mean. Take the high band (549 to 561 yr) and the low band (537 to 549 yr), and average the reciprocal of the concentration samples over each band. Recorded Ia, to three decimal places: 0.702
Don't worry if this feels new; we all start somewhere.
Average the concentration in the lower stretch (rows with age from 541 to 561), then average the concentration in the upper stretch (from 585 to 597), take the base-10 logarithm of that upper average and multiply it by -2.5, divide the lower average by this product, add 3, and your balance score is -8.3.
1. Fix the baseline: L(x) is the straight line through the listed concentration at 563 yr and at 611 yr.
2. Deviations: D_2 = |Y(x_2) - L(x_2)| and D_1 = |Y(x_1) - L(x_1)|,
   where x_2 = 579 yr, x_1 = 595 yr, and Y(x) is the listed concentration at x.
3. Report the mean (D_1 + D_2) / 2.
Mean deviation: 0.83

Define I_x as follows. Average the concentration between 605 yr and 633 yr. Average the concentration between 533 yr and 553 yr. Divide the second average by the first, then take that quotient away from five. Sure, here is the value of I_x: 4.0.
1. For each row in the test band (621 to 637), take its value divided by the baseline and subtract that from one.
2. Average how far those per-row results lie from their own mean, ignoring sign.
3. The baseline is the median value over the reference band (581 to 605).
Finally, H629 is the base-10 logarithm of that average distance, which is -2.2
